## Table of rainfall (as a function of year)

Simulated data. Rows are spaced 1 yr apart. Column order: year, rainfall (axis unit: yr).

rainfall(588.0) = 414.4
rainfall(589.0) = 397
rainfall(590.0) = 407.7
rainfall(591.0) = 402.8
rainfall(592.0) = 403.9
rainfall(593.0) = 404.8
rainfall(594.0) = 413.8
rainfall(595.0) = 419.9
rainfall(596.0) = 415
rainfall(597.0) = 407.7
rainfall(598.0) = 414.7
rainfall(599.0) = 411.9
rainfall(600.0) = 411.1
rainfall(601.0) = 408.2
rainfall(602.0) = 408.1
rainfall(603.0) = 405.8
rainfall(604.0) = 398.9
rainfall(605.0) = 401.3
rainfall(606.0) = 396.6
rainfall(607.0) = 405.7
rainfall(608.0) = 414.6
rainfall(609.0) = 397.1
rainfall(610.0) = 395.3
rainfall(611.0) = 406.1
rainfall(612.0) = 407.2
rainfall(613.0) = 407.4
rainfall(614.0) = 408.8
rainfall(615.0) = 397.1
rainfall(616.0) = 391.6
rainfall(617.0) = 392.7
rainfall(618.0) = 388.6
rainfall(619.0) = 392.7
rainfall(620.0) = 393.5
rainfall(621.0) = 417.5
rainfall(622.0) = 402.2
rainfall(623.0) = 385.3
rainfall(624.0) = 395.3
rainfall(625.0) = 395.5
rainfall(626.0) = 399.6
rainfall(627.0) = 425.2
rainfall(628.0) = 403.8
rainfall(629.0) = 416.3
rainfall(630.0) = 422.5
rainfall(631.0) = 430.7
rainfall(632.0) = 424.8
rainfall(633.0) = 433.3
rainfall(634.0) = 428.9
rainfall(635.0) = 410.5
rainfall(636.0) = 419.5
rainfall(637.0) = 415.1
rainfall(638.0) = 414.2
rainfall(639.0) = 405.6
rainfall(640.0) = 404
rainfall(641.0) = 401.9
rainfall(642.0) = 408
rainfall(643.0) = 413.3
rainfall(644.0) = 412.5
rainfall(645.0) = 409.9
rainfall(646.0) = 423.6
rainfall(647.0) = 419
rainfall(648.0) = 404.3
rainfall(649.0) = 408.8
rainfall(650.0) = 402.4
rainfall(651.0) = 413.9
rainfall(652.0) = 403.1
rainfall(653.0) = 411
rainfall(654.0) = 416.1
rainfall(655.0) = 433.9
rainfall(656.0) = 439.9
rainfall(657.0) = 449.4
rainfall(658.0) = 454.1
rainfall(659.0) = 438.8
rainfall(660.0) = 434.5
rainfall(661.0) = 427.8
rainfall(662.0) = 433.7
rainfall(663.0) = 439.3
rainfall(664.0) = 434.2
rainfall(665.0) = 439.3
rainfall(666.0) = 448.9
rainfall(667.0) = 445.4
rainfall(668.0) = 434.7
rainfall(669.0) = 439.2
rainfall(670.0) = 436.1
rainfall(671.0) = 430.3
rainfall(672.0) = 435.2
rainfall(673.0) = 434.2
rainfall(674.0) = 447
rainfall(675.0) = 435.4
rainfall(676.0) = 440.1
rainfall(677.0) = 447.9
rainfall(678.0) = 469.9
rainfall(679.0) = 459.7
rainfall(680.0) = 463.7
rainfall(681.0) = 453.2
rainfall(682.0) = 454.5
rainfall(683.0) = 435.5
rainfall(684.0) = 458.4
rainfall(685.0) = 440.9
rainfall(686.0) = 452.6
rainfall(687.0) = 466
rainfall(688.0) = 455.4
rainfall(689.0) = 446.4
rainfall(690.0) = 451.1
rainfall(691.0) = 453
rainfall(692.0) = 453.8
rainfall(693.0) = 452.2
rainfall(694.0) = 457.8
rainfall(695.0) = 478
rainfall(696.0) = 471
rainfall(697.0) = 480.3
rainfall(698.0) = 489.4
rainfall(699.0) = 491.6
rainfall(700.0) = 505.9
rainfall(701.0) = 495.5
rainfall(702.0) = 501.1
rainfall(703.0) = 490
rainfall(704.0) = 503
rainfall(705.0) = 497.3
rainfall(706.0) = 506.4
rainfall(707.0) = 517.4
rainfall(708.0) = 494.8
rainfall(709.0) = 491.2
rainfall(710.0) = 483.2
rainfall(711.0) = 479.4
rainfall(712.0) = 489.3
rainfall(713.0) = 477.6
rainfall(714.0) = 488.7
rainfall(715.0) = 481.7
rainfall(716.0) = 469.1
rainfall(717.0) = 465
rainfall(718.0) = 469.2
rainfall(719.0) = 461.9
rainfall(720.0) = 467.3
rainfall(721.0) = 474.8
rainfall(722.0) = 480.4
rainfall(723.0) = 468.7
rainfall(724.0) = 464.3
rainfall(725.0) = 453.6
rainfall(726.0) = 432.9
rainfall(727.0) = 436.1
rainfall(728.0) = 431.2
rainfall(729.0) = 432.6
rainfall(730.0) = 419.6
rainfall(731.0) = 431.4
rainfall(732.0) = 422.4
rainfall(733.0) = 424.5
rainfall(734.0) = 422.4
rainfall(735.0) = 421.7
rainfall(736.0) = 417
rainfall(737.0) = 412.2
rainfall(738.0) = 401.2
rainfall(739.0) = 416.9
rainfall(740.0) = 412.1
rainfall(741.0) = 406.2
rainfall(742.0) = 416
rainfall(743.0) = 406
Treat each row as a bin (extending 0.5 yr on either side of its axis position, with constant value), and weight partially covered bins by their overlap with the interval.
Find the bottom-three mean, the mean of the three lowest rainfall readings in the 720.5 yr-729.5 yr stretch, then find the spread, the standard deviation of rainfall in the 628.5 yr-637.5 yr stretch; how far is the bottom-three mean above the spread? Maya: 425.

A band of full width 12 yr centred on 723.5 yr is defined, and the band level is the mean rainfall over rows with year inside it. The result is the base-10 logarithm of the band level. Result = 2.66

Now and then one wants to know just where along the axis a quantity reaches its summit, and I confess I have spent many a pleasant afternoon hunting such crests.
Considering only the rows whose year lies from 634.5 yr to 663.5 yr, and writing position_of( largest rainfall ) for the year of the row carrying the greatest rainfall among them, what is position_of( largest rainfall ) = 658.0 yr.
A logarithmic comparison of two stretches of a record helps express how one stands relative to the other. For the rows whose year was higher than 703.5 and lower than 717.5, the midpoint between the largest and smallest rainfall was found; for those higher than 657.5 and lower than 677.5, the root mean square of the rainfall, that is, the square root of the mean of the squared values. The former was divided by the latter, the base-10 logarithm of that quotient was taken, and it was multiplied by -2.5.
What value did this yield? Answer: -0.12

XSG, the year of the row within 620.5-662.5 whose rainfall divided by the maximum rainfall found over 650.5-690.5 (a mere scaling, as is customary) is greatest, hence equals 658.0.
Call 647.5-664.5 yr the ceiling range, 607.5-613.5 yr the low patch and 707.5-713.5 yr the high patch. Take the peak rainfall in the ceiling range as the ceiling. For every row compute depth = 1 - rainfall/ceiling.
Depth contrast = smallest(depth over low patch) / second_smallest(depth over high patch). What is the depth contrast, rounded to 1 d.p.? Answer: -1.1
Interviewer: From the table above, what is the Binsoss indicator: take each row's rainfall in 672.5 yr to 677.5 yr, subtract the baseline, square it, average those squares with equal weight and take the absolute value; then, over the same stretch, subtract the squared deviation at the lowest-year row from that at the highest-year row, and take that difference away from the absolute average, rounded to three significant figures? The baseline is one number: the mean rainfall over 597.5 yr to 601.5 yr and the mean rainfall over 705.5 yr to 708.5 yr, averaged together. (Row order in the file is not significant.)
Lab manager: 841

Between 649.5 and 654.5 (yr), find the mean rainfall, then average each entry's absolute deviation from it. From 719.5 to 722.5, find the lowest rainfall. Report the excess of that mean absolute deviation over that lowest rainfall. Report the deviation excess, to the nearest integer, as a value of -462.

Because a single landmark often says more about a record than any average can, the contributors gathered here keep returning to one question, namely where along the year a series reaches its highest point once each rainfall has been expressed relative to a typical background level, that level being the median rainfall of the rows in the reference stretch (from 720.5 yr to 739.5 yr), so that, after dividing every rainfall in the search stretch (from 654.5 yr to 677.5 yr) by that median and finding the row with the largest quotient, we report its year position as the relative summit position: 658.0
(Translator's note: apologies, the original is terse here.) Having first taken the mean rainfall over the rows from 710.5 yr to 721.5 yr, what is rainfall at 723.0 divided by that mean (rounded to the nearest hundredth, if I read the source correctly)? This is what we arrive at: 0.99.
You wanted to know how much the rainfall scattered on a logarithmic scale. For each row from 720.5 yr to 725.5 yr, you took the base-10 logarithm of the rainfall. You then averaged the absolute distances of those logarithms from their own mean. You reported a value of 0.0070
